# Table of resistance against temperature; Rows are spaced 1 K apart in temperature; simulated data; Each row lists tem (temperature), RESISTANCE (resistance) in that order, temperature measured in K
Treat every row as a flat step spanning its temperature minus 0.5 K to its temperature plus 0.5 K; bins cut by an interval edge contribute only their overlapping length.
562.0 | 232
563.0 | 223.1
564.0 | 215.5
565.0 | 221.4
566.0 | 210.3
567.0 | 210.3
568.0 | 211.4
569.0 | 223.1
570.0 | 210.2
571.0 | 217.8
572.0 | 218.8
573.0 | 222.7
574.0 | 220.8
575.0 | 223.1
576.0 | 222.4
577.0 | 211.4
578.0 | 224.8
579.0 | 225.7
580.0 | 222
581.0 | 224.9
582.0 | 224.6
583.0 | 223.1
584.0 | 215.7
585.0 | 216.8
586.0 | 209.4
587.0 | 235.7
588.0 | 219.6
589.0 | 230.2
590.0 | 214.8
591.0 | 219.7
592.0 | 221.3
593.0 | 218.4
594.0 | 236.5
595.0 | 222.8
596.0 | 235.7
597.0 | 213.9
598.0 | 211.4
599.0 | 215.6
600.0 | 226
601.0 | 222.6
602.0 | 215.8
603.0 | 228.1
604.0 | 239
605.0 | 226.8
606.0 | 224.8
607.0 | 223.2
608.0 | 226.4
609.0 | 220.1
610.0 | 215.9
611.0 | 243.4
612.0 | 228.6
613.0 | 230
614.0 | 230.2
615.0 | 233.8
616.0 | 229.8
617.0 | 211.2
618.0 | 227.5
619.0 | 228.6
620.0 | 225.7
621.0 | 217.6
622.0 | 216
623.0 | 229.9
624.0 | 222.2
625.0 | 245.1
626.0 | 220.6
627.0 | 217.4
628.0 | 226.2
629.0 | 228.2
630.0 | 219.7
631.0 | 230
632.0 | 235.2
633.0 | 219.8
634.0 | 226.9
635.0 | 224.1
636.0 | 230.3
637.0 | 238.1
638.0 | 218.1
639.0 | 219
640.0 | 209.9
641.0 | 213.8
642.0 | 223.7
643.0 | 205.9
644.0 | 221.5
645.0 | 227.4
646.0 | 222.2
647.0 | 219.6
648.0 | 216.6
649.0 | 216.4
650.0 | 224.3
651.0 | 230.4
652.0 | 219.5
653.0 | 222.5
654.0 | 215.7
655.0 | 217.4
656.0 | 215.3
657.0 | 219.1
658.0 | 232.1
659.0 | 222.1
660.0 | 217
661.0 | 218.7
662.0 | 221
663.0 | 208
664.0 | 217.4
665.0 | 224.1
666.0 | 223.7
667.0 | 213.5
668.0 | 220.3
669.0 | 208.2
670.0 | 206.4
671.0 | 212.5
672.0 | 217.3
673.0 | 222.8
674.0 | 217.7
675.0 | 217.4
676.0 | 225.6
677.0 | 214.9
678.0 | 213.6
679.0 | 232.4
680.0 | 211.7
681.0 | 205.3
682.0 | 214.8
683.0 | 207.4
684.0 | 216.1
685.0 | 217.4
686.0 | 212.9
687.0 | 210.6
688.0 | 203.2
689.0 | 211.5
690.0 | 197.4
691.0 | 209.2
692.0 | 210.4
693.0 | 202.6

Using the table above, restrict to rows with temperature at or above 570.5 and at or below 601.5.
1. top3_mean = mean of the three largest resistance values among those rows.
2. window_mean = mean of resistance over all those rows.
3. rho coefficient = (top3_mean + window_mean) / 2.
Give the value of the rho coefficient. 229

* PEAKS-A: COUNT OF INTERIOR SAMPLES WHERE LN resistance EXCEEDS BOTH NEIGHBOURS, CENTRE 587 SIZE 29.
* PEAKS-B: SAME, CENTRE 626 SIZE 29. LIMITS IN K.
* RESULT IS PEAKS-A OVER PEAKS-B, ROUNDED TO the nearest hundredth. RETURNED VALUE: 1.11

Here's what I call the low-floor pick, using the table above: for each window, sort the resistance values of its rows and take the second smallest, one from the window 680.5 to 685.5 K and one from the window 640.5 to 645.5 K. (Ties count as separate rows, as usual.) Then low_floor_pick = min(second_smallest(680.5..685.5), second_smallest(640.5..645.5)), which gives 207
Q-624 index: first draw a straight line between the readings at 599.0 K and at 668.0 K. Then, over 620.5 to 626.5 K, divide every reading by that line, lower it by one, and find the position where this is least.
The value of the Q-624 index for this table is 622.0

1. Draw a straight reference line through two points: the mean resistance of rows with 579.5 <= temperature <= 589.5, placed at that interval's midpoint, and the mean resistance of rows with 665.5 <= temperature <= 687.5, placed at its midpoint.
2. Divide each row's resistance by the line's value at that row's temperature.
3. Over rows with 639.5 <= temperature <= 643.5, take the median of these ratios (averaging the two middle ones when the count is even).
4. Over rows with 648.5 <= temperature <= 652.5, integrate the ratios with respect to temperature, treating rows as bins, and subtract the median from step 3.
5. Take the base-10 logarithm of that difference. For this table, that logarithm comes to 0.495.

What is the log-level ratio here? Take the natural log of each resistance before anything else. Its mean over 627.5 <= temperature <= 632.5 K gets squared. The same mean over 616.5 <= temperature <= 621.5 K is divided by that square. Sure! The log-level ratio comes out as 0.183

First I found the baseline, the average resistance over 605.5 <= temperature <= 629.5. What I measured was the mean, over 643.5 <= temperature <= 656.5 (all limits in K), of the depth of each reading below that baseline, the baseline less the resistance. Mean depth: 5.3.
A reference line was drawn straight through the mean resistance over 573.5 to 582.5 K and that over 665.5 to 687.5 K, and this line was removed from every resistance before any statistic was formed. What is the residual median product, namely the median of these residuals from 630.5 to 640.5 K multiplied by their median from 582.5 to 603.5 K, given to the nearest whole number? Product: -11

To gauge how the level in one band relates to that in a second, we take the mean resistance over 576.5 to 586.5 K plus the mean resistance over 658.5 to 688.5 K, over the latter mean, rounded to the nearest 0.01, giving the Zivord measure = 2.02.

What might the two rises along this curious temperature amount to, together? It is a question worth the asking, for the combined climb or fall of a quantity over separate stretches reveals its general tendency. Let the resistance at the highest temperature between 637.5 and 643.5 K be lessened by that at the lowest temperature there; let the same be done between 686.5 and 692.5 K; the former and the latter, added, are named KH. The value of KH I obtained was -12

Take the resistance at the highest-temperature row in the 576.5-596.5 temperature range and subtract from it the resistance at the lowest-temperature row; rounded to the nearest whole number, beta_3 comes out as 24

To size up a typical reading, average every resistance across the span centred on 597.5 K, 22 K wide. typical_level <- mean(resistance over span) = 224.0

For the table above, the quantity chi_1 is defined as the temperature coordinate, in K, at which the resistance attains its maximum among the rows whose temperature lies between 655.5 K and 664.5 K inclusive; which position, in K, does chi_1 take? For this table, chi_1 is 658.0 K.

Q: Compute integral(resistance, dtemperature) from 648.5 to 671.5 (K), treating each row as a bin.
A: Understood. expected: 5026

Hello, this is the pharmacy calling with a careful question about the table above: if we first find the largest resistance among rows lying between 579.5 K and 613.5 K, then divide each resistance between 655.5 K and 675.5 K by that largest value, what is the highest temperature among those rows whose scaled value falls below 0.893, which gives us 672.0 K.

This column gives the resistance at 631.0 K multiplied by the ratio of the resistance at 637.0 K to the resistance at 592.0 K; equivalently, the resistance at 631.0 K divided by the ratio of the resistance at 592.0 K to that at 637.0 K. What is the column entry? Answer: 247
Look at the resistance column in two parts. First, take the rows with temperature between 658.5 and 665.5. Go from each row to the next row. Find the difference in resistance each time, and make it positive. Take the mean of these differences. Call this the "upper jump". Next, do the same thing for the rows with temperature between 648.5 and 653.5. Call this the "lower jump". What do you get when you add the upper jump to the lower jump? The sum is 13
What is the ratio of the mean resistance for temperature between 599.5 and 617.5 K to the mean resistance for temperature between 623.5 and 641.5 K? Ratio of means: 1.01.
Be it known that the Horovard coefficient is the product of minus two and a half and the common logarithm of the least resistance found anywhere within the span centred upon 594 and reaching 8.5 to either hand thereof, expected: -5.80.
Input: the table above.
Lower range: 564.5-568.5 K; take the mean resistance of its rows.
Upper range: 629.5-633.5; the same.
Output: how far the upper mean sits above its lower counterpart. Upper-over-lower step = 12.8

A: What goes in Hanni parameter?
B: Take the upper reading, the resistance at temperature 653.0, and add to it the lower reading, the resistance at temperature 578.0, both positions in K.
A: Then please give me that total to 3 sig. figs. 447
